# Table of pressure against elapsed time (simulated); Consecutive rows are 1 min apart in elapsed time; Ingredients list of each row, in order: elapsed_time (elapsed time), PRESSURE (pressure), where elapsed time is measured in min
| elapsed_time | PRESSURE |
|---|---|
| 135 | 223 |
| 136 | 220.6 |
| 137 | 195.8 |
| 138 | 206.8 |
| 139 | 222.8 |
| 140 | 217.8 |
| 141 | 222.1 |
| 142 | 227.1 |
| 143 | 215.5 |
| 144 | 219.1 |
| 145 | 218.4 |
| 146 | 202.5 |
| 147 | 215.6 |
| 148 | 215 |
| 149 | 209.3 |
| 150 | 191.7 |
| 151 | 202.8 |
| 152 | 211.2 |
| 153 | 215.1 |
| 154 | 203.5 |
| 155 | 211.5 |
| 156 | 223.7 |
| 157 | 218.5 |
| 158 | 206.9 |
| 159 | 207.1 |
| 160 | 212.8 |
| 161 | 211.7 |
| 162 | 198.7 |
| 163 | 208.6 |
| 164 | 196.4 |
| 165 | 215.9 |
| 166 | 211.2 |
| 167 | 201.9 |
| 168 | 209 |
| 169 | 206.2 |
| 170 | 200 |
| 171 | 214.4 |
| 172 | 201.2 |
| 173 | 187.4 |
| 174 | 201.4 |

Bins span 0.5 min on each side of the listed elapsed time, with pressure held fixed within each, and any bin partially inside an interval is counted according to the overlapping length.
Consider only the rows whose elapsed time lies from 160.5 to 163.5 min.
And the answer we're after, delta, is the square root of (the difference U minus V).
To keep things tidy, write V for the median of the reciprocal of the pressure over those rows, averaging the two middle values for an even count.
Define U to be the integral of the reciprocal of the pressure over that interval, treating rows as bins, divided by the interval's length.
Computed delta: 0.007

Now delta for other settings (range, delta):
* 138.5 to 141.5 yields 0.005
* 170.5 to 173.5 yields 0.004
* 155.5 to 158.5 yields 0.007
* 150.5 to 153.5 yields 0.006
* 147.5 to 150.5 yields 0.010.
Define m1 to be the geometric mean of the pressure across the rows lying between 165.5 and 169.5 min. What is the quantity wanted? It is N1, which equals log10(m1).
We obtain 2.316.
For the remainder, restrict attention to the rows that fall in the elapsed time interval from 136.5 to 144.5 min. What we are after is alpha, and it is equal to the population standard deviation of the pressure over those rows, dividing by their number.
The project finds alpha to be 9.4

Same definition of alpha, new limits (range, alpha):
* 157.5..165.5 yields 6.3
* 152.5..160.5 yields 6.2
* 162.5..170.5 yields 6.0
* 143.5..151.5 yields 9.0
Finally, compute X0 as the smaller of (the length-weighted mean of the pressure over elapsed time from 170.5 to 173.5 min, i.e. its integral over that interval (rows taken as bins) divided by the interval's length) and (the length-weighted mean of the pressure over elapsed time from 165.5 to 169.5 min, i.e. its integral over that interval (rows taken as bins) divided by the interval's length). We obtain 201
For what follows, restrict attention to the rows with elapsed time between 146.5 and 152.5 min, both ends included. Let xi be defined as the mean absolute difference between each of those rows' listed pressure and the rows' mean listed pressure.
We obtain 6.9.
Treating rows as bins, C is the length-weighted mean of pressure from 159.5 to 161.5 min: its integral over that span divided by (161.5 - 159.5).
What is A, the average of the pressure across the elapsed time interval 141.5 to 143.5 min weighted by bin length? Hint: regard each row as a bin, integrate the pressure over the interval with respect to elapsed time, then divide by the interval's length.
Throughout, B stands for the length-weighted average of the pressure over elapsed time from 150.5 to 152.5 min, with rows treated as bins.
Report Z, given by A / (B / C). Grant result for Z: 227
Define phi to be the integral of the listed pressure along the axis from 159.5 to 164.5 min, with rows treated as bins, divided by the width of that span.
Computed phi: 206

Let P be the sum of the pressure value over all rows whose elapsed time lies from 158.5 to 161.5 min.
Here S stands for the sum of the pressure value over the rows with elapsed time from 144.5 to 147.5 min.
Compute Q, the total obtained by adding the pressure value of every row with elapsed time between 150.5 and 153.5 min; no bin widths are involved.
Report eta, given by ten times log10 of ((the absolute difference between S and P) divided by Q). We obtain -21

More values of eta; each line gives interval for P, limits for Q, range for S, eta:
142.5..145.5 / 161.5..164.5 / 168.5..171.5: -13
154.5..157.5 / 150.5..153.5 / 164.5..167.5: -14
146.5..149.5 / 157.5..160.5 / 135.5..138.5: -16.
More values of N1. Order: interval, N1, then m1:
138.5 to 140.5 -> 2.343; 220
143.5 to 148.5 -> 2.330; 214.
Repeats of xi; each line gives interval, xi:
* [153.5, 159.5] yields 6.2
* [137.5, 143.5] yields 5.3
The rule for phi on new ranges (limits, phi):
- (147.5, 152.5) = 206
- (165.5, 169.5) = 207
